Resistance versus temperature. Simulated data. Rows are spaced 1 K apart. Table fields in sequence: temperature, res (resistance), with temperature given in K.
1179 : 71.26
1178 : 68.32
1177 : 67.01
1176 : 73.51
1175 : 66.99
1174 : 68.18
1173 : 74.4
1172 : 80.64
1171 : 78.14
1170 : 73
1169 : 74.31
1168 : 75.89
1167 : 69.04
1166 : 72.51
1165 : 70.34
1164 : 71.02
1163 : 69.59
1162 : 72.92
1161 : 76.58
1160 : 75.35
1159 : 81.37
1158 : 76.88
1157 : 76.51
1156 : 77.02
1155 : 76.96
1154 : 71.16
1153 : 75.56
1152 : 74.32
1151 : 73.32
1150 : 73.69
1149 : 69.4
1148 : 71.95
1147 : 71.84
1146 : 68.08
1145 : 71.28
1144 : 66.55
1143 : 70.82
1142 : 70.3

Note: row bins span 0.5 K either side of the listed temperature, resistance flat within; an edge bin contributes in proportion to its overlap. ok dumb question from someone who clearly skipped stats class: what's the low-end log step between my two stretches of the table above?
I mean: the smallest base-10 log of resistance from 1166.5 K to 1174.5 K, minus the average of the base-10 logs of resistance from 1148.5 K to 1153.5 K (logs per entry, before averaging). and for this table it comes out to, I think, -0.031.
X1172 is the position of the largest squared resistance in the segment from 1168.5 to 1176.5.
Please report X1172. 1172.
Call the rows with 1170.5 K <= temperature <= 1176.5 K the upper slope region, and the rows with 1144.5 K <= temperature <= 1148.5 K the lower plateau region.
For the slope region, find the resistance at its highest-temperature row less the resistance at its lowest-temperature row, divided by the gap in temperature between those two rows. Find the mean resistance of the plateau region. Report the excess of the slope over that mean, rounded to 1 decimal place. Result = -71.7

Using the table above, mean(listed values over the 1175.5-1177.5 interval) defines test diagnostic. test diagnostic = 70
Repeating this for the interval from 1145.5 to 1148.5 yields 71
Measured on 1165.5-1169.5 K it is 73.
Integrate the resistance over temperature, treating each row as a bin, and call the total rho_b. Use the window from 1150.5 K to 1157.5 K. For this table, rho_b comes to 525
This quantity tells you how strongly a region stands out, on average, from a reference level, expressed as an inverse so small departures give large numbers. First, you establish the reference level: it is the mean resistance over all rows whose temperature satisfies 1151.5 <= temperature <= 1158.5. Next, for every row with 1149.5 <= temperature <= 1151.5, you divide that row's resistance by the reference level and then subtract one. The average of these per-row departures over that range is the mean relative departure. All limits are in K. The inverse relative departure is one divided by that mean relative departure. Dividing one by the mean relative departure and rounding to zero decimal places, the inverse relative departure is -38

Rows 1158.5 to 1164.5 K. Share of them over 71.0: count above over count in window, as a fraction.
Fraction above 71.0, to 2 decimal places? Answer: 0.83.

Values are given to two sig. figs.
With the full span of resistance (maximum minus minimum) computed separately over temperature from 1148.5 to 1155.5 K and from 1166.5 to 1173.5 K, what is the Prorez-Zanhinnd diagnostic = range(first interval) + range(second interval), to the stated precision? 19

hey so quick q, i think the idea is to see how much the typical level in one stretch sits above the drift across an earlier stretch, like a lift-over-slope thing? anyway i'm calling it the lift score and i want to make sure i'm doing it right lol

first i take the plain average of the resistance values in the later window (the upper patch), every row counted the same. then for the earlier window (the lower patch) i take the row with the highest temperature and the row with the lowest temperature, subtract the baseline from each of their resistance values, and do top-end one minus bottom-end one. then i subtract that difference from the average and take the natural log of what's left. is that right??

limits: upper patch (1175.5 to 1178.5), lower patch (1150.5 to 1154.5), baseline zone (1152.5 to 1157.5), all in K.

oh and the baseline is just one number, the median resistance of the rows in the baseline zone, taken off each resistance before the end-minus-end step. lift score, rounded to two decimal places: 4.27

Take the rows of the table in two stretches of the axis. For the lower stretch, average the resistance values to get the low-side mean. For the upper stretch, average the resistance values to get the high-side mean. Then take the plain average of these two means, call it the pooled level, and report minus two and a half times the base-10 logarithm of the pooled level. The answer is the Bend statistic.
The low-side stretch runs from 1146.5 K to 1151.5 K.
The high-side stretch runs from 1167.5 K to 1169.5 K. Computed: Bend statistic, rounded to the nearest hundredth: -4.67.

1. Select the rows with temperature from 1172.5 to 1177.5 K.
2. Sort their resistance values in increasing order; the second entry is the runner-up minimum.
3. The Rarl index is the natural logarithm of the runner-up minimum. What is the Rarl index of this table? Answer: 4.20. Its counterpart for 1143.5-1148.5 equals 4.22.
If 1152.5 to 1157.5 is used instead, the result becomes 4.32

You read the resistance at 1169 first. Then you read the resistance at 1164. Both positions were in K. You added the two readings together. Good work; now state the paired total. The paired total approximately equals 145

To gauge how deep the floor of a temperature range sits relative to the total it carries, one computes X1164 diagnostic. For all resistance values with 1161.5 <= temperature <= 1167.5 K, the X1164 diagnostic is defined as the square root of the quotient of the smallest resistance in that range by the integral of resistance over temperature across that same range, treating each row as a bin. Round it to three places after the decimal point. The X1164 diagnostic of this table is 0.403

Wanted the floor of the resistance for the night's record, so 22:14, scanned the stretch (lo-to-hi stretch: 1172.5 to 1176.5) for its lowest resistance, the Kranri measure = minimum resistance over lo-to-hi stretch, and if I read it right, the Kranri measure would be 66.99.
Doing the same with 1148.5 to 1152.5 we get 69.4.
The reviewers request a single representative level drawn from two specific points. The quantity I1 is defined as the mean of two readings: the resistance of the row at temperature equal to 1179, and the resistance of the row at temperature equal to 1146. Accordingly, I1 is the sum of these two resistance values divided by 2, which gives 69.7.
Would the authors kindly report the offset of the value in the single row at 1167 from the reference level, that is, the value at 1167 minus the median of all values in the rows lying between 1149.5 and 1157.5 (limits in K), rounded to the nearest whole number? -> -6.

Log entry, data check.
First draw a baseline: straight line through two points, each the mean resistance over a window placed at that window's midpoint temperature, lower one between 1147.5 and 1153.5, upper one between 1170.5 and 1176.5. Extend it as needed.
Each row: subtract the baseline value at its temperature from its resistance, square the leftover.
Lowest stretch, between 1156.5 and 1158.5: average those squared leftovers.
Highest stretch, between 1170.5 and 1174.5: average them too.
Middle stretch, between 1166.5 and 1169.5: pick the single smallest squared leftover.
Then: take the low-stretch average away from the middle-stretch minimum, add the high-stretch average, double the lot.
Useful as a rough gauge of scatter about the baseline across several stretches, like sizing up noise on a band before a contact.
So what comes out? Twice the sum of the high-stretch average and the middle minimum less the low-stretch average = 28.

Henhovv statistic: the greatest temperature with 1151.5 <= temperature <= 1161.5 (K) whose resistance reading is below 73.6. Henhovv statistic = 1154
